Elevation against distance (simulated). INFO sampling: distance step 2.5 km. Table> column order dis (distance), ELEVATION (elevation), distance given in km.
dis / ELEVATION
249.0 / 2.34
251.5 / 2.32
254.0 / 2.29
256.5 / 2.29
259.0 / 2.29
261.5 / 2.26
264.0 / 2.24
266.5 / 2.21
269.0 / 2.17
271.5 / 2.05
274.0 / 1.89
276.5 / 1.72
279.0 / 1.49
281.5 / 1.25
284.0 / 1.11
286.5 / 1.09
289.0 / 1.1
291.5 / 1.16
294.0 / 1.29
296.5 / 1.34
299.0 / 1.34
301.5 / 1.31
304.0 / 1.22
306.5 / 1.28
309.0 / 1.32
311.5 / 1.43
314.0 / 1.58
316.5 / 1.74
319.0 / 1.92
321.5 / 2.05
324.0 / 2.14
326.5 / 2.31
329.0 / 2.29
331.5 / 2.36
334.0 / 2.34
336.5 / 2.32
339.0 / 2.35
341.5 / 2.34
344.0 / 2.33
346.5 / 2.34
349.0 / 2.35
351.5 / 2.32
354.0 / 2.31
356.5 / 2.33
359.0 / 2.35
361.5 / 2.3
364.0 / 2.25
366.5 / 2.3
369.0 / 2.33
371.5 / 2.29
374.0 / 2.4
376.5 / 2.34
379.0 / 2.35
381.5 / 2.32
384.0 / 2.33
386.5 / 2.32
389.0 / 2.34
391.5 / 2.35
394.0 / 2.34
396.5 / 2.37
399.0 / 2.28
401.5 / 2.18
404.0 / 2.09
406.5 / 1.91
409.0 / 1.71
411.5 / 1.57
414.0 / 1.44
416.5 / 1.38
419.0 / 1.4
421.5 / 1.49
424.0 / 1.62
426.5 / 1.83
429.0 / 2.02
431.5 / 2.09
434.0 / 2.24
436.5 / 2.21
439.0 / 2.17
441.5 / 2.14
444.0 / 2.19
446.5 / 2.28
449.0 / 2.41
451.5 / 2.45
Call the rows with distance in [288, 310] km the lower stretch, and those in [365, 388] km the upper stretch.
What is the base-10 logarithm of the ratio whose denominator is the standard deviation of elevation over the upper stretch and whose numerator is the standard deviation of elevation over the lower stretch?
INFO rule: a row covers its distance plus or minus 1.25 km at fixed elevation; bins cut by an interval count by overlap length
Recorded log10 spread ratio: 0.43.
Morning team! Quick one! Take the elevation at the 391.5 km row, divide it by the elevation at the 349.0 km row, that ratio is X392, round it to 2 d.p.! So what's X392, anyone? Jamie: 1.00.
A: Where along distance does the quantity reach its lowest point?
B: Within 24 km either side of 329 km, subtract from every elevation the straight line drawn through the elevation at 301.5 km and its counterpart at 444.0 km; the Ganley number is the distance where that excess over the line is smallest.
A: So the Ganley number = 306.5 km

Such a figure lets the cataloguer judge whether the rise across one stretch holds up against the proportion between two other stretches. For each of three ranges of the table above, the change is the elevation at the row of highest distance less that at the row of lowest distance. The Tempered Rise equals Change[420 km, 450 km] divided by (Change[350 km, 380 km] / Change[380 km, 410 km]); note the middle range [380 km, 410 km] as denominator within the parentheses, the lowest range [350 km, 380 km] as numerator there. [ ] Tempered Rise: -18.7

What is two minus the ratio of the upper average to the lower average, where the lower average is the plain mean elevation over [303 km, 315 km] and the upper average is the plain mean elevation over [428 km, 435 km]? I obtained 0.45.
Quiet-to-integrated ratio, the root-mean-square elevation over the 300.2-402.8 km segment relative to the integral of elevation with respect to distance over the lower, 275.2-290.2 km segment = 0.11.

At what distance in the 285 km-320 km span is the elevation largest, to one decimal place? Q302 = 319.0 km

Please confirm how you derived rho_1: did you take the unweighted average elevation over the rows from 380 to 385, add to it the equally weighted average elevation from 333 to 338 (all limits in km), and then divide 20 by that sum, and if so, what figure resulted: 4.30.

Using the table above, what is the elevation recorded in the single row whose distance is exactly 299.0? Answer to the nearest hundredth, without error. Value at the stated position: 1.34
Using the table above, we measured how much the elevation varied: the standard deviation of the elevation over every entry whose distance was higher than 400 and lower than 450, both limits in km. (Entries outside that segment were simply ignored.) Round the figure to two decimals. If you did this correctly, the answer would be 0.33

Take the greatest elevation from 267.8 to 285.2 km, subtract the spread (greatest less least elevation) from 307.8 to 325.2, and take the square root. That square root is 1.16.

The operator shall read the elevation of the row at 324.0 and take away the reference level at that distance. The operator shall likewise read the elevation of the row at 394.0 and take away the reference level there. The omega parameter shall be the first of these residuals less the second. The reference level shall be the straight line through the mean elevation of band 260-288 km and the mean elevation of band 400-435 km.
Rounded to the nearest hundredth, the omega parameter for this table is -0.19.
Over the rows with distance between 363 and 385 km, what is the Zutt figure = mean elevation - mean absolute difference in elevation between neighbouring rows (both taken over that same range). 2.28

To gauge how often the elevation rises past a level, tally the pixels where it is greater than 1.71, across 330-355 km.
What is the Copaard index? 10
